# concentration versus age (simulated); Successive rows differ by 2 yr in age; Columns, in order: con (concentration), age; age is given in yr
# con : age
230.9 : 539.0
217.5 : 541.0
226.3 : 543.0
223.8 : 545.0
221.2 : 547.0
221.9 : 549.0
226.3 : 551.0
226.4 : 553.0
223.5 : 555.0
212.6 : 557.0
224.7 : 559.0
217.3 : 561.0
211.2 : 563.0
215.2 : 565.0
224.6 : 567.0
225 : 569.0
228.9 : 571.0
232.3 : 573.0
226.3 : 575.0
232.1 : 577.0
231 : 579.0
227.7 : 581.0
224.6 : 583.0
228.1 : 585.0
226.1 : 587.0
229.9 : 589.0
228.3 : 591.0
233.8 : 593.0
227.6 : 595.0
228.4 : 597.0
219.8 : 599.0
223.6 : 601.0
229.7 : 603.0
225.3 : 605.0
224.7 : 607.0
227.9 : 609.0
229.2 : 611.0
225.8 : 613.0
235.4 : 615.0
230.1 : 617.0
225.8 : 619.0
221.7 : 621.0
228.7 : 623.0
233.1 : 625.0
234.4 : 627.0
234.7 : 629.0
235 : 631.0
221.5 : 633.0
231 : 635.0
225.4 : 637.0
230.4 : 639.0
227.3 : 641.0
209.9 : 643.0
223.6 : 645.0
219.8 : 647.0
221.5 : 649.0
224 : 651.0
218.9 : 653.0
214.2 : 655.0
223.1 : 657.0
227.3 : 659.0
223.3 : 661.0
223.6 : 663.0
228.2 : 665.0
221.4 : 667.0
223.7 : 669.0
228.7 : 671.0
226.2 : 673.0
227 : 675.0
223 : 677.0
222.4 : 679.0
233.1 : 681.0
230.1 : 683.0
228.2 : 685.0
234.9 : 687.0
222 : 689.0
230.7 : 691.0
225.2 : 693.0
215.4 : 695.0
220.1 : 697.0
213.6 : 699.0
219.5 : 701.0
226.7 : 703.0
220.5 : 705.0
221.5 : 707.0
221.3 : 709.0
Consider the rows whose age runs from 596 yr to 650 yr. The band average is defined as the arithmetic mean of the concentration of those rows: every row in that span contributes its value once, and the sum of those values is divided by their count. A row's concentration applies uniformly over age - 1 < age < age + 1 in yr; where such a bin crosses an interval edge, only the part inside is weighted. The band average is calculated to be 226.8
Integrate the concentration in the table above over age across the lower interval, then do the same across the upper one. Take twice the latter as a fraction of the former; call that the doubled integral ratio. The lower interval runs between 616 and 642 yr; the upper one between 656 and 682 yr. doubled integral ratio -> 1.97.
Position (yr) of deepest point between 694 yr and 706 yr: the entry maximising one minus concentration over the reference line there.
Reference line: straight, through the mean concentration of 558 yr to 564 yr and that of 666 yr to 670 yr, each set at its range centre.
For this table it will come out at 699.0 yr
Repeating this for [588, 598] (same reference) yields 595.0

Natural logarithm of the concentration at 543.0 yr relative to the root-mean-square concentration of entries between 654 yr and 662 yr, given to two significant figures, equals 0.019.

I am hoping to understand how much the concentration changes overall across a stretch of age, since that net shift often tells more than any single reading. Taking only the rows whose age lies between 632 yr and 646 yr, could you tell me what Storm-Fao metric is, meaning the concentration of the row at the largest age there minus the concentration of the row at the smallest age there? 2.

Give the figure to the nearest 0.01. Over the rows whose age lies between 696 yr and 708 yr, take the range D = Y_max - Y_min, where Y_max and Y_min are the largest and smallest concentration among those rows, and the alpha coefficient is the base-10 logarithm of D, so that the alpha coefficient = 1.12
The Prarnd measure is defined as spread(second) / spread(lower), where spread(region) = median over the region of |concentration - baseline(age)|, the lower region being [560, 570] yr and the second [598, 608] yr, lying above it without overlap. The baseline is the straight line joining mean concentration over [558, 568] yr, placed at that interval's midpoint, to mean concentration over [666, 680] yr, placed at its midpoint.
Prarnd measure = 0.64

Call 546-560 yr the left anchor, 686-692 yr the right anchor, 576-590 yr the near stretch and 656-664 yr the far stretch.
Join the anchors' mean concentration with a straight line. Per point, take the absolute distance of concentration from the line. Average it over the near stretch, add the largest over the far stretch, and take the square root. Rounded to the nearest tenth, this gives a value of 3.0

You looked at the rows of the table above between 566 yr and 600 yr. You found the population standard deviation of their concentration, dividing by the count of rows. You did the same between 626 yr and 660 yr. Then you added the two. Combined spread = 10.2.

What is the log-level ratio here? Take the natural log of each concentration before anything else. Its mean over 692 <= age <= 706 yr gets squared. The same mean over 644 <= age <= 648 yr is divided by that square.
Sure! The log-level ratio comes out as 0.186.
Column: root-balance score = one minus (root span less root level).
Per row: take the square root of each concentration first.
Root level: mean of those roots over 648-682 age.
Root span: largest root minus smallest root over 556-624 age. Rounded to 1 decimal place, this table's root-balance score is 15.2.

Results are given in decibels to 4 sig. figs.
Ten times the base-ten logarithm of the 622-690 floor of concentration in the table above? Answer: 23.22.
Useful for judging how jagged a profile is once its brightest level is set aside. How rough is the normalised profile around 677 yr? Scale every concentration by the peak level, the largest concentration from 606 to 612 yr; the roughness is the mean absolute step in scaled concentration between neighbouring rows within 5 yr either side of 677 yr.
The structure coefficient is 0.0176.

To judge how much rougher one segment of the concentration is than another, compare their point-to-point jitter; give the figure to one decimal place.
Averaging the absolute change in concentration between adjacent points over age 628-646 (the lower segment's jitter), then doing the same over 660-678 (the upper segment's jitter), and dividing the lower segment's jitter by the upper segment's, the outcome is 2.6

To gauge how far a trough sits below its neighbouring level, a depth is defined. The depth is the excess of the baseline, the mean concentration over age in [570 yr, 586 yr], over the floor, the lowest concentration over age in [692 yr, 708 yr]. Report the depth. 15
